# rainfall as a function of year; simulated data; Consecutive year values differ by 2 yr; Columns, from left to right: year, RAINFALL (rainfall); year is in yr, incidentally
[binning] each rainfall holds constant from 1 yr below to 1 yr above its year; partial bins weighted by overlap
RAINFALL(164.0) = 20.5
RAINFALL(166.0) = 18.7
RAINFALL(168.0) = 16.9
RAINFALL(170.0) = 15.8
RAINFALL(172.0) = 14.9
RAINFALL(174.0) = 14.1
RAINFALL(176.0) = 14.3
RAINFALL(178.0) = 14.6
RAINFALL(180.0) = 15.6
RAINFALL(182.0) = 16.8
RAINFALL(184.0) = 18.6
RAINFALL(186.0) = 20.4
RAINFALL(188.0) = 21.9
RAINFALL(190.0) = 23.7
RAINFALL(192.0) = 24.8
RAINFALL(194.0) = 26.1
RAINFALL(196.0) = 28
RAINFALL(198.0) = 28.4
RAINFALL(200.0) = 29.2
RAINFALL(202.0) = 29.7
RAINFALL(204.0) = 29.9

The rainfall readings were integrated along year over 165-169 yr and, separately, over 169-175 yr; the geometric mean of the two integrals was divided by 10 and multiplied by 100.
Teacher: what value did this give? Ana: 799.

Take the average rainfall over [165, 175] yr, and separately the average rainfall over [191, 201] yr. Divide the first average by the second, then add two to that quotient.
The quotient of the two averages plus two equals 2.59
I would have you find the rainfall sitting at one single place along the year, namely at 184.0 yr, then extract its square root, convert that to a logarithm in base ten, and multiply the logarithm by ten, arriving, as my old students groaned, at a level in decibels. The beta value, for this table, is 6.3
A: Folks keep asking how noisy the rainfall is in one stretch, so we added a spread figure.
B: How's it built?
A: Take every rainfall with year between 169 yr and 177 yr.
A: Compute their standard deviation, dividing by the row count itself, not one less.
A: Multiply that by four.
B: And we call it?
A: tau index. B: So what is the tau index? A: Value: 2.6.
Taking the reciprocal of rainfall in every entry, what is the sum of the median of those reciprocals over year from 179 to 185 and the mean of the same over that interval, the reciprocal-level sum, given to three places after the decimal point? 0.119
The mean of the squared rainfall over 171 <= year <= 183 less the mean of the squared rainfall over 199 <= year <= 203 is -640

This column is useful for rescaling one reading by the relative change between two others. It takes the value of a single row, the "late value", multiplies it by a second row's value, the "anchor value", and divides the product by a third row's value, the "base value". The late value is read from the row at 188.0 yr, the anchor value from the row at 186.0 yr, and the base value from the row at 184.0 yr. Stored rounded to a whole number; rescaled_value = 24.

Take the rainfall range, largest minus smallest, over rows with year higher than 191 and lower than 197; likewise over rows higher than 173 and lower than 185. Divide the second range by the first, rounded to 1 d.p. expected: 1.4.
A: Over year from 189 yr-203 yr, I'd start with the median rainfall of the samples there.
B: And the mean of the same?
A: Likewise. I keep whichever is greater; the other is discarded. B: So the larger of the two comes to 28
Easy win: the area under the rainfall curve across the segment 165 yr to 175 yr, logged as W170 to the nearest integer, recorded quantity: 161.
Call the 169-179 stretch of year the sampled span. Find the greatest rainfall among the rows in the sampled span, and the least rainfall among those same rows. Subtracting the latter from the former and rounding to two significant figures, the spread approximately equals 1.7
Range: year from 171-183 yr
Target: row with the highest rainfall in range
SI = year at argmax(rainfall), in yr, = 182.0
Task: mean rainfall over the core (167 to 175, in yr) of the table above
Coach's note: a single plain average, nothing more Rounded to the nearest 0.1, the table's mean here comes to 15.4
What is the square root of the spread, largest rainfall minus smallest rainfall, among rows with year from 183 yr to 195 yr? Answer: 2.7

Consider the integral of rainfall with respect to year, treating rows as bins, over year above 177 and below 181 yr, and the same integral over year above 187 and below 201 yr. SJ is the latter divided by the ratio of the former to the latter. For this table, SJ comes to 2196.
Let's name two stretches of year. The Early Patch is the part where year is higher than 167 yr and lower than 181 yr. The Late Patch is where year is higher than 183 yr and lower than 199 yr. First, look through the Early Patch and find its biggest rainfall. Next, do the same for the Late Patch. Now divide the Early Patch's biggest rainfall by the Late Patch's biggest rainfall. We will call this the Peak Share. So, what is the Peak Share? 0.60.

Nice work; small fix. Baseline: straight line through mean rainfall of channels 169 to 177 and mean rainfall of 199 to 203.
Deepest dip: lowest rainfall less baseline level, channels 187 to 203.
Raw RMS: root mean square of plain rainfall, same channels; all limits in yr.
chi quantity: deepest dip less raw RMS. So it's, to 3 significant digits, -27.3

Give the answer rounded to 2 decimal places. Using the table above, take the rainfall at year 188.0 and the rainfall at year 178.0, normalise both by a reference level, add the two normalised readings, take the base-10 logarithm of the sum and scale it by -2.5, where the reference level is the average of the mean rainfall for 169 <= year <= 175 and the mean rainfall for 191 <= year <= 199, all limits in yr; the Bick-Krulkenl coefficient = -0.61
